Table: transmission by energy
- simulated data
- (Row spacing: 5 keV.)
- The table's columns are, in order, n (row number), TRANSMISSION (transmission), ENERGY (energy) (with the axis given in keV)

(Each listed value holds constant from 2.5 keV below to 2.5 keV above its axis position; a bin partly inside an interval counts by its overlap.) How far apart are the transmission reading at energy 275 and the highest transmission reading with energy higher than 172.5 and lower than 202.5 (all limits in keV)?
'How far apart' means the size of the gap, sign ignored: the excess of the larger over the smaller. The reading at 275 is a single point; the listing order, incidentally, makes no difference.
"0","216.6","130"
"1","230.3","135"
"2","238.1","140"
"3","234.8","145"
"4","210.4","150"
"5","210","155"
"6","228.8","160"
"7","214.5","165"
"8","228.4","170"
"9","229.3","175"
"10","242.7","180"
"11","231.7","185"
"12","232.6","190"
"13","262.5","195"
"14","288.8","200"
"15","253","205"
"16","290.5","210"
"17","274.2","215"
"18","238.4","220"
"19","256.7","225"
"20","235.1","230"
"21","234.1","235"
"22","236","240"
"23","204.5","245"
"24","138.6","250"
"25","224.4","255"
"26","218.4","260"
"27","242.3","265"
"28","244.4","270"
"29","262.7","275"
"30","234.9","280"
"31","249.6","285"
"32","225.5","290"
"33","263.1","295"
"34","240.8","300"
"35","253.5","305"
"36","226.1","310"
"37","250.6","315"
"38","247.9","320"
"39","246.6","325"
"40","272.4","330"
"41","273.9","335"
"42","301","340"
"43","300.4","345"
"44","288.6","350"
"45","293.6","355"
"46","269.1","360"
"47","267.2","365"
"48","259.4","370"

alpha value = 26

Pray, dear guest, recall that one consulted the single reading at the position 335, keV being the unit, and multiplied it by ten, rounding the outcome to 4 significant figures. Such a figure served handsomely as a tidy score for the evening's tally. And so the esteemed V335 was 2739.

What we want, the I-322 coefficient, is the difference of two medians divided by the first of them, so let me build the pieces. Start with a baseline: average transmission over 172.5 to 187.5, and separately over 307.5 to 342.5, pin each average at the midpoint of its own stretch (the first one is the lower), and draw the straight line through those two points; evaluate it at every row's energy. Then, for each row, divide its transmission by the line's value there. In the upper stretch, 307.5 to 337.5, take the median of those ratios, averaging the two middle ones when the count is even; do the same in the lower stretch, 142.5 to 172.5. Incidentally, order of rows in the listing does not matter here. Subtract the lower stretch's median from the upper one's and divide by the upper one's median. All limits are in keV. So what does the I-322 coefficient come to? 0.012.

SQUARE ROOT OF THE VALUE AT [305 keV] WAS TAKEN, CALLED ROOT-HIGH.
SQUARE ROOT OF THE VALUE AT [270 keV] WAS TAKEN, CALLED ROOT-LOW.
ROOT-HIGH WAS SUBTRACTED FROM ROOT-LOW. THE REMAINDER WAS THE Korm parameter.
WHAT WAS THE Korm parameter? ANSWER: -0.3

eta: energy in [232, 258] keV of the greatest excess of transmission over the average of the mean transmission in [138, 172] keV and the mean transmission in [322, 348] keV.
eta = 240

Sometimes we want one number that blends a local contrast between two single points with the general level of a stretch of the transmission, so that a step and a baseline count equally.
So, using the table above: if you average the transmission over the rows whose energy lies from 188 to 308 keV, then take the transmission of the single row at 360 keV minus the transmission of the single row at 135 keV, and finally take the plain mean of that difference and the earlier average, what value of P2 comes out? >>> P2 140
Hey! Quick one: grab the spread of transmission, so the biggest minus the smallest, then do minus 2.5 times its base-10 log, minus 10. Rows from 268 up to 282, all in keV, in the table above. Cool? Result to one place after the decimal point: -13.6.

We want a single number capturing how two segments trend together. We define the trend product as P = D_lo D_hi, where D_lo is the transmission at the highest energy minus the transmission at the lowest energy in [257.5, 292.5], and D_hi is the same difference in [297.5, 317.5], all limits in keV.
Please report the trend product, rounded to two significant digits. 70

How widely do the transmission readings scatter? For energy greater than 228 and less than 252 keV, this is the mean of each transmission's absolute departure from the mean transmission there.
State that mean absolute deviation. 30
